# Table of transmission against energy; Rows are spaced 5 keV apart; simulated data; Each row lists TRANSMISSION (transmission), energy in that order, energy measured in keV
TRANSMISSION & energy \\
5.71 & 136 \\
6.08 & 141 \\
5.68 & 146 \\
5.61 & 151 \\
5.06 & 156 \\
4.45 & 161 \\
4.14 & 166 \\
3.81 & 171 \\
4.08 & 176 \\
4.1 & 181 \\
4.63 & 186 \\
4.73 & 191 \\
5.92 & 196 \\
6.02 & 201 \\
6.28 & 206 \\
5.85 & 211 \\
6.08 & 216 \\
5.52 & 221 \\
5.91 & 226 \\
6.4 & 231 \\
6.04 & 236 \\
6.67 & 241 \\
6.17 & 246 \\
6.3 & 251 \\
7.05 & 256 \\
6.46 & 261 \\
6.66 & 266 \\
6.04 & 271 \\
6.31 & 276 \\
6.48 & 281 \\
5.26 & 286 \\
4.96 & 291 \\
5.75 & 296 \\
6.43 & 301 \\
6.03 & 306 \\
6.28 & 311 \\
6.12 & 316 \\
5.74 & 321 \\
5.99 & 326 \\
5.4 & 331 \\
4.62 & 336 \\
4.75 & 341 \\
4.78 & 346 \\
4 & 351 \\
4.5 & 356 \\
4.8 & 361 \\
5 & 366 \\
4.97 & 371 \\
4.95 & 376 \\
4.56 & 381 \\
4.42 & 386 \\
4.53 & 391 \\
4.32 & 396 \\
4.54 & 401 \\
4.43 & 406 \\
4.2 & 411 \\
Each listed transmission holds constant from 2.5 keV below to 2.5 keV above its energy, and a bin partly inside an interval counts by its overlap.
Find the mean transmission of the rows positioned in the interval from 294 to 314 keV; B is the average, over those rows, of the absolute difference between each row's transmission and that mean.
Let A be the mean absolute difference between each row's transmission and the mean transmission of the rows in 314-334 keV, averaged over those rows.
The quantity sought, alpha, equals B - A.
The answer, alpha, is -0.01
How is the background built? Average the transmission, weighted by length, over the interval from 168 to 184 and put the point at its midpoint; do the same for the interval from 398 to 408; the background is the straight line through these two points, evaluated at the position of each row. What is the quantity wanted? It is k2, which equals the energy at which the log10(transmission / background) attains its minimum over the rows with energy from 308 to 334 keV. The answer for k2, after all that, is 331 keV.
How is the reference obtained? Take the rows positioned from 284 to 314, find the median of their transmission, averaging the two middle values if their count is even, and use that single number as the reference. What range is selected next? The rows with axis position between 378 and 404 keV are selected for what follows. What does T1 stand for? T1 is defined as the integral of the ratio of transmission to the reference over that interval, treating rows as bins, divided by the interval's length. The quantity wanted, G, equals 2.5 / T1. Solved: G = 3.3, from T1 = 0.76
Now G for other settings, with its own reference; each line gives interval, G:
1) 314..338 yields 2.6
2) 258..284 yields 2.3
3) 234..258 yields 2.3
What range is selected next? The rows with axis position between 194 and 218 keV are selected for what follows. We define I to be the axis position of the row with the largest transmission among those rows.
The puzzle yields 206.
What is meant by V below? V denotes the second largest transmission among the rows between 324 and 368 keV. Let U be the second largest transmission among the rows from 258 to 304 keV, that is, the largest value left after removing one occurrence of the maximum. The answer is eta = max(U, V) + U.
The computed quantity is 13.0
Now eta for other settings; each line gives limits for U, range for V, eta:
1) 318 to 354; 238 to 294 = 12.4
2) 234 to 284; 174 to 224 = 13.3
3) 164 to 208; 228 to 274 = 12.7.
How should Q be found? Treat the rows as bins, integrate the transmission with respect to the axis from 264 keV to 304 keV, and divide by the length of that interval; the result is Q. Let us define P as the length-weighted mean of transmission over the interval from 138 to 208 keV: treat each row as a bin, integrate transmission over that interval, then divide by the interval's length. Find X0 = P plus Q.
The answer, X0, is 11.0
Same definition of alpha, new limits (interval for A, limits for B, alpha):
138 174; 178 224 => -0.07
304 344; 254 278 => -0.24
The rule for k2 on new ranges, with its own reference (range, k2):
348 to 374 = 351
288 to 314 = 291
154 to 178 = 171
